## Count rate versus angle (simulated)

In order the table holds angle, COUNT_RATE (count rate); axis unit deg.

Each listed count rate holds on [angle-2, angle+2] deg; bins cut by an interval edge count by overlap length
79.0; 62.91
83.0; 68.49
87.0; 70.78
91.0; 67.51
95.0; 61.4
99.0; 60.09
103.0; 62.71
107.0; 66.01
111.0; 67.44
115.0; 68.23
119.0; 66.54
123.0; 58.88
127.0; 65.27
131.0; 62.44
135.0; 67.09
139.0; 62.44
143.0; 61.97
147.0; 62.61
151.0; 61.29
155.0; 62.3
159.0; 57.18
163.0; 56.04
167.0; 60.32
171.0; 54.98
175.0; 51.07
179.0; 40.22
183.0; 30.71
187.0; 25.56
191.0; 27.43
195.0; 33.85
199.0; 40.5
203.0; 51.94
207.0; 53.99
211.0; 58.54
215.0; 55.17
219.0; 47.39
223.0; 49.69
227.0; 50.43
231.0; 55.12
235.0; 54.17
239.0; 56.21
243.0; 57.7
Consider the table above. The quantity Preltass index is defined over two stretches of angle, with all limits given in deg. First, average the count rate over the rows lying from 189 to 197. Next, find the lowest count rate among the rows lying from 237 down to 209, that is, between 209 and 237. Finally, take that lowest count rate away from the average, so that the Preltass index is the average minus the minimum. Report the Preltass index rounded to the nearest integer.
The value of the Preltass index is -17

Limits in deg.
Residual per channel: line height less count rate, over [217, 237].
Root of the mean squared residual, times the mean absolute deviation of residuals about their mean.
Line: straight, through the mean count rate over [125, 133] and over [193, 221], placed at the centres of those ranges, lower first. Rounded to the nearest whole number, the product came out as 27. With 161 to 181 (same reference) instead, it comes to 31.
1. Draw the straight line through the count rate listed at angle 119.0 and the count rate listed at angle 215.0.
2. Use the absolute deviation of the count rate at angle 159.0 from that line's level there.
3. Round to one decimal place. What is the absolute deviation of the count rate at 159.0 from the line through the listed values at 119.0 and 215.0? 4.6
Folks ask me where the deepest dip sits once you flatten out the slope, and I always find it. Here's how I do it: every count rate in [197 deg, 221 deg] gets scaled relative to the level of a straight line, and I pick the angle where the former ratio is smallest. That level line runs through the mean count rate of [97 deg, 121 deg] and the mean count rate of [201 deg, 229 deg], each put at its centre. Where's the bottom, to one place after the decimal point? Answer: 199.0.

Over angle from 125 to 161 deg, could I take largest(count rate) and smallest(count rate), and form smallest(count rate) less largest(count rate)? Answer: -10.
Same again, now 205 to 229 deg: -11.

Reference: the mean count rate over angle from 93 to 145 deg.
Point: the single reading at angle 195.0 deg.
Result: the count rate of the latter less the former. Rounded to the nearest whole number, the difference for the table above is -30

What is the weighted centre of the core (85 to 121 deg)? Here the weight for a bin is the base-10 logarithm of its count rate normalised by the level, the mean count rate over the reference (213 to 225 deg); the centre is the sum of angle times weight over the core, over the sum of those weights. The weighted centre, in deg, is 103.1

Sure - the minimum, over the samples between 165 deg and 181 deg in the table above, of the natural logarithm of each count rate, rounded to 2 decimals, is 3.69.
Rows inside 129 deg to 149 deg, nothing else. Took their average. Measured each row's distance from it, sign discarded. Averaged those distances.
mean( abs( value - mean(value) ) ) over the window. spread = 1.5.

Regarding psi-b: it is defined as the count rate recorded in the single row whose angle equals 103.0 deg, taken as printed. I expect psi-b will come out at 62.71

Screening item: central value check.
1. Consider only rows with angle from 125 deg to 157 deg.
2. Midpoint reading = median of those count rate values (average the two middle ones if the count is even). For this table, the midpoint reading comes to 62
